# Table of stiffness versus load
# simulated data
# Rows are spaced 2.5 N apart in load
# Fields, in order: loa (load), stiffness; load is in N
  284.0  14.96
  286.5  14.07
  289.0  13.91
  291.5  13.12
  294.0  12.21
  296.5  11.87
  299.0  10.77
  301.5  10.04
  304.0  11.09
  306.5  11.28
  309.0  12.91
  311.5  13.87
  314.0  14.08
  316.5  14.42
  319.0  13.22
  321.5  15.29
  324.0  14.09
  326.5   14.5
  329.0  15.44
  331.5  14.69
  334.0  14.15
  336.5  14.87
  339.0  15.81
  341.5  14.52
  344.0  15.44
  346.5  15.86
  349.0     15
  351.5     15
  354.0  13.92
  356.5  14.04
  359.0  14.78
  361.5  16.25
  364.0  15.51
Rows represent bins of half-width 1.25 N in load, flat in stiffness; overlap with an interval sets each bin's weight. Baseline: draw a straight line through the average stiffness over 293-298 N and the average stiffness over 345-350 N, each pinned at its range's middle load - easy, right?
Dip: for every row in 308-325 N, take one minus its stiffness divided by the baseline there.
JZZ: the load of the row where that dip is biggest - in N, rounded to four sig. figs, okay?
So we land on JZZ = 319.0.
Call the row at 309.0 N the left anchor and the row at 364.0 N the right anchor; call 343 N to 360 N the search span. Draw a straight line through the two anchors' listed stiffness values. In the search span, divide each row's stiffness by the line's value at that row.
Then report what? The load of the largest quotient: 346.5 N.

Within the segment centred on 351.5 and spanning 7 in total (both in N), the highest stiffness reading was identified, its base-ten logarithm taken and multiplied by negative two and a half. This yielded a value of -2.94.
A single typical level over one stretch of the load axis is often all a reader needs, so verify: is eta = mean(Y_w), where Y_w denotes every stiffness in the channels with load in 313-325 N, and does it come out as 14.2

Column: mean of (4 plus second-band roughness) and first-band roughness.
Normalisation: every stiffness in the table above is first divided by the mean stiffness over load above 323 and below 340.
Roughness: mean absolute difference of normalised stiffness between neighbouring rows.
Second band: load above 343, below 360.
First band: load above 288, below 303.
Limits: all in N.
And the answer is 2.04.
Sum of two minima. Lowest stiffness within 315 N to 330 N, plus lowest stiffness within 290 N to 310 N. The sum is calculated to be 23.3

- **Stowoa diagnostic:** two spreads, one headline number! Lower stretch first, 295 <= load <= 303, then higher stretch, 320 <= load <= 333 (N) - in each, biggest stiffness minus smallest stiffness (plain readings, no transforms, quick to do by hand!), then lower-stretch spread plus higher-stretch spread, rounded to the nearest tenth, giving 3.2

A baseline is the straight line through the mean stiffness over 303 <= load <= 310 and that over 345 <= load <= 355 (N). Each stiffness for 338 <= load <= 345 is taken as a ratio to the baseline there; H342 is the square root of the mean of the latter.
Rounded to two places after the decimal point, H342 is 1.03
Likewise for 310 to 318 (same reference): 1.07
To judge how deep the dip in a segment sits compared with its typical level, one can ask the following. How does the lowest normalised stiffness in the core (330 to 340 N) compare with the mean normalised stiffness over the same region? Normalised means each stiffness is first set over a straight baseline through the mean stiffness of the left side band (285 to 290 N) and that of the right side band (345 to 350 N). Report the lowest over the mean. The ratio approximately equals 0.953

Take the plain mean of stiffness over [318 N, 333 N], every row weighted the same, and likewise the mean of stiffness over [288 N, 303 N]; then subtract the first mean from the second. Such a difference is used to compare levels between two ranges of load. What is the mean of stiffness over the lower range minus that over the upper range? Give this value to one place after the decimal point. -2.6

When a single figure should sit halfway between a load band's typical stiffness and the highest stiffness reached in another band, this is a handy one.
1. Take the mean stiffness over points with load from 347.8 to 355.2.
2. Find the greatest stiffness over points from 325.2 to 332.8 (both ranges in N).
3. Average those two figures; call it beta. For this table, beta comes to 15.0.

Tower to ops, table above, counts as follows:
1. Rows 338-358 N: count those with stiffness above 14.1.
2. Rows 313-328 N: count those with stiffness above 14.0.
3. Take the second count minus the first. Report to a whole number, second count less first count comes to -1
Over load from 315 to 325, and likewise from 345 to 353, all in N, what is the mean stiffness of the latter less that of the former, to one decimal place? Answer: 1.0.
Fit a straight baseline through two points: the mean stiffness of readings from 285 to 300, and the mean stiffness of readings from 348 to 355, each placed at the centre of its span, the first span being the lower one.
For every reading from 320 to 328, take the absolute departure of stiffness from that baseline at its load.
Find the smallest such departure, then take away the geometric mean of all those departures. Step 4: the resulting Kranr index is -0.38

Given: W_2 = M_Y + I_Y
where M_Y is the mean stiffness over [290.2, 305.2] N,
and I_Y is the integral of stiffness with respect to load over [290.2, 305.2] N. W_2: 184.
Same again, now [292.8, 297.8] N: 72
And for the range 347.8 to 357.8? 159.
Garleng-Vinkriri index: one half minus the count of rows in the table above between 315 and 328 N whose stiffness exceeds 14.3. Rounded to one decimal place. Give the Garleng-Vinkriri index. -2.5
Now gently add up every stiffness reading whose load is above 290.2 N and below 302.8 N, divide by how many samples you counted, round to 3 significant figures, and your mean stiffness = 11.6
